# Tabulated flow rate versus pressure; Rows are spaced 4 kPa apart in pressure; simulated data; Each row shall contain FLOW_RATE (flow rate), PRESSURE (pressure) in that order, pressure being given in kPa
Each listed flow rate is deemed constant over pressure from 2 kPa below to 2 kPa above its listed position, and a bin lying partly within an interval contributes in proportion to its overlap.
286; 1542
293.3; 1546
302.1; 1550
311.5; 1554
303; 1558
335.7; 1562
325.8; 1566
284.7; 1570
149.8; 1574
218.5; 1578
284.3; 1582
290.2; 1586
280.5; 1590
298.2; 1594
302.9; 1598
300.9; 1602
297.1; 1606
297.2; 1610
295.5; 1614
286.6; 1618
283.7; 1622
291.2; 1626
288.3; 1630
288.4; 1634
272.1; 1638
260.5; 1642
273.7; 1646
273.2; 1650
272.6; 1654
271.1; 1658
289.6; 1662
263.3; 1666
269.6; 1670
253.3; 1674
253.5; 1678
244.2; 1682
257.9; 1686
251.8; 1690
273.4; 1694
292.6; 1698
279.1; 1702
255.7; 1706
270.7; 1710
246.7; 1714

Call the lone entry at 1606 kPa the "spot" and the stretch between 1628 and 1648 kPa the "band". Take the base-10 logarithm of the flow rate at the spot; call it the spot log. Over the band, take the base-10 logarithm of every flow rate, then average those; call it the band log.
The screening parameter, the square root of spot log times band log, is 2.46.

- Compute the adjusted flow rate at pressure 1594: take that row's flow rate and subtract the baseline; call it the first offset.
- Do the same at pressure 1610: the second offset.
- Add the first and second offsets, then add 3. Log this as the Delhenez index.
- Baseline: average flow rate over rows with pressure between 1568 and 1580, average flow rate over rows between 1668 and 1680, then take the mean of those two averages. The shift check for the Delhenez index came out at 122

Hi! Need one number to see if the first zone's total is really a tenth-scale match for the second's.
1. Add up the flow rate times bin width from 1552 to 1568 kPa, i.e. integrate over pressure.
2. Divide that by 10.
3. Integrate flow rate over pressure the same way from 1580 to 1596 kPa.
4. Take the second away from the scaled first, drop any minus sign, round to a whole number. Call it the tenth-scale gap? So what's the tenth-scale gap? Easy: 4102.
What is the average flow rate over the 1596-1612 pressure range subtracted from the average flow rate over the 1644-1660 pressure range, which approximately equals -27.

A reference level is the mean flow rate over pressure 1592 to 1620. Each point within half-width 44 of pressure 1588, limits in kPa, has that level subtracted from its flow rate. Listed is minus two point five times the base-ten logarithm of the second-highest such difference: -3.7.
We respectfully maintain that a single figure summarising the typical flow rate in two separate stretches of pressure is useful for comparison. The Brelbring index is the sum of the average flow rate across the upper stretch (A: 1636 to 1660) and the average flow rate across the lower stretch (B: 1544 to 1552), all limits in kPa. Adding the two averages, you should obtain 568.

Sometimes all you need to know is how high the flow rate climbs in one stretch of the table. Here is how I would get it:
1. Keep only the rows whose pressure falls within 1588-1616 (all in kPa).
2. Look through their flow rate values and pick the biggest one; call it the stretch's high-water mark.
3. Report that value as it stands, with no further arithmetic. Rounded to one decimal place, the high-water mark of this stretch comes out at 302.9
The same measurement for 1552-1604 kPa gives 335.7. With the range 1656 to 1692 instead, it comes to 289.6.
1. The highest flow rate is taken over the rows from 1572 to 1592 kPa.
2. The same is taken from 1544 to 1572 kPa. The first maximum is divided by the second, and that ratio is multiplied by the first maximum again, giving 251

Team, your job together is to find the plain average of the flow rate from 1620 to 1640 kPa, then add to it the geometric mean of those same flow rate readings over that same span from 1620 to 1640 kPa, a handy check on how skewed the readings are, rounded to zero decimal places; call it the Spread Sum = 569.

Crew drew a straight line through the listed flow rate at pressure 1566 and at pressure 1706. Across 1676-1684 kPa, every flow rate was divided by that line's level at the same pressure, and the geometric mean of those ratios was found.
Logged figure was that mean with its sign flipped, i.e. -0.93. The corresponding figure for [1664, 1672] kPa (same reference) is -0.97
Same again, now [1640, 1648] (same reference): -0.93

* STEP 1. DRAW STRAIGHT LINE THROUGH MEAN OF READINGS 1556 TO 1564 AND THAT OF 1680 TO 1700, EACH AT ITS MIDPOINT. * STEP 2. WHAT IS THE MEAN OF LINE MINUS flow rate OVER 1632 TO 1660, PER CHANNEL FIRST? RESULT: 10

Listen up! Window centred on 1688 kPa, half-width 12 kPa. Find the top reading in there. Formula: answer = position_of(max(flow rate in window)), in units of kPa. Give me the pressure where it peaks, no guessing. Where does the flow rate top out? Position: 1698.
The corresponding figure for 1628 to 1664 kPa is 1662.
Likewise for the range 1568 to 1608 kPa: 1598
